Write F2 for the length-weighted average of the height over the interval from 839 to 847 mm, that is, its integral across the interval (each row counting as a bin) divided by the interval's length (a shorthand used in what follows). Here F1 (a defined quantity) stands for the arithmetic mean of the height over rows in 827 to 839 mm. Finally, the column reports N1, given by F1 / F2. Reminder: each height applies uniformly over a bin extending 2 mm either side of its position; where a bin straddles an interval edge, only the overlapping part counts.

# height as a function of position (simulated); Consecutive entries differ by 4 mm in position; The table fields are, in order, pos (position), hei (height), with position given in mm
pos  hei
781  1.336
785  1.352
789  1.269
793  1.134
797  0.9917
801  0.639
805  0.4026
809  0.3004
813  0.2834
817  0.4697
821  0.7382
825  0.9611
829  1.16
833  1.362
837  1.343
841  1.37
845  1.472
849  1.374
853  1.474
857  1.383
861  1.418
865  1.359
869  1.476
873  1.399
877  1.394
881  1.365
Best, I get 0.91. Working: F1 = 1.29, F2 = 1.42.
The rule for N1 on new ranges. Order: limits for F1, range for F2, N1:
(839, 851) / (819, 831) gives 1.47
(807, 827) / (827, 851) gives 0.41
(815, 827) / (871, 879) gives 0.52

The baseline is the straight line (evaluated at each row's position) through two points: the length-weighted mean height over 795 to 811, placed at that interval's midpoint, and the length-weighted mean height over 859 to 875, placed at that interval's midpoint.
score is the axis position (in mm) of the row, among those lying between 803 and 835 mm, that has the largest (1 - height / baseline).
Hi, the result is 813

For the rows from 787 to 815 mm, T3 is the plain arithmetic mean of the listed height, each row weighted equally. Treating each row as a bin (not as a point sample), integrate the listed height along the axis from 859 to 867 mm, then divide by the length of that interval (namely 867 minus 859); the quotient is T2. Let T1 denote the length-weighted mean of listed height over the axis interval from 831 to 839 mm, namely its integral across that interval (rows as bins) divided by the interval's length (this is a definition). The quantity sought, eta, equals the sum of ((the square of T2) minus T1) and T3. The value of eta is 1.3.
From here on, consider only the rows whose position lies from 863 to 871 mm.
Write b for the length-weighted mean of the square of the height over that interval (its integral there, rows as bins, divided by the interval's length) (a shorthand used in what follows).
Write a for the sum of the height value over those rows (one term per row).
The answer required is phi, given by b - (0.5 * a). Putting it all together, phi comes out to 0.60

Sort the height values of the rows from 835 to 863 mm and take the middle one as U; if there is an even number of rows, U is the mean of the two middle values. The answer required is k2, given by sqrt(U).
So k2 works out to 1.18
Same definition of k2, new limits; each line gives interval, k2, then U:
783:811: 1.00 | 1.0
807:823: 0.62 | 0.4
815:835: 0.98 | 1.0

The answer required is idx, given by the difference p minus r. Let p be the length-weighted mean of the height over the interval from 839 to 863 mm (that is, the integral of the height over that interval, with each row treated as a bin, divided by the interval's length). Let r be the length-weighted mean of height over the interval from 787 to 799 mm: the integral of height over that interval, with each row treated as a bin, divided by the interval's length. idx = 0.28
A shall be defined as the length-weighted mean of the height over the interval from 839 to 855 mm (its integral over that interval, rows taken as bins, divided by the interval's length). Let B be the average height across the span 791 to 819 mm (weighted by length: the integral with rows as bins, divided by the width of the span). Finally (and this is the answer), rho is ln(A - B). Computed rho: -0.20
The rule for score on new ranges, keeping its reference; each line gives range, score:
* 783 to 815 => 813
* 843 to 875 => 873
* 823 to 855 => 825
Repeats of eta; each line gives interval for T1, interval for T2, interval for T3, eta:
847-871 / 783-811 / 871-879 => 0.7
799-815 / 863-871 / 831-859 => 3.0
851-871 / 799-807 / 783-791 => 0.2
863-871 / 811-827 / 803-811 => -0.7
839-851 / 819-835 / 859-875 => 1.1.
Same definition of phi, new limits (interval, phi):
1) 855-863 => 0.56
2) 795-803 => -0.12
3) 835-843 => 0.48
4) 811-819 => -0.23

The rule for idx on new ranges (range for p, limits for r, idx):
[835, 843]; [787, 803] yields 0.35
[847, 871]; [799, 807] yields 0.89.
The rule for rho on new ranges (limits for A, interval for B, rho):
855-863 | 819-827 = -0.60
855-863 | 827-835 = -1.97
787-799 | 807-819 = -0.25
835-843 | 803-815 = 0.03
